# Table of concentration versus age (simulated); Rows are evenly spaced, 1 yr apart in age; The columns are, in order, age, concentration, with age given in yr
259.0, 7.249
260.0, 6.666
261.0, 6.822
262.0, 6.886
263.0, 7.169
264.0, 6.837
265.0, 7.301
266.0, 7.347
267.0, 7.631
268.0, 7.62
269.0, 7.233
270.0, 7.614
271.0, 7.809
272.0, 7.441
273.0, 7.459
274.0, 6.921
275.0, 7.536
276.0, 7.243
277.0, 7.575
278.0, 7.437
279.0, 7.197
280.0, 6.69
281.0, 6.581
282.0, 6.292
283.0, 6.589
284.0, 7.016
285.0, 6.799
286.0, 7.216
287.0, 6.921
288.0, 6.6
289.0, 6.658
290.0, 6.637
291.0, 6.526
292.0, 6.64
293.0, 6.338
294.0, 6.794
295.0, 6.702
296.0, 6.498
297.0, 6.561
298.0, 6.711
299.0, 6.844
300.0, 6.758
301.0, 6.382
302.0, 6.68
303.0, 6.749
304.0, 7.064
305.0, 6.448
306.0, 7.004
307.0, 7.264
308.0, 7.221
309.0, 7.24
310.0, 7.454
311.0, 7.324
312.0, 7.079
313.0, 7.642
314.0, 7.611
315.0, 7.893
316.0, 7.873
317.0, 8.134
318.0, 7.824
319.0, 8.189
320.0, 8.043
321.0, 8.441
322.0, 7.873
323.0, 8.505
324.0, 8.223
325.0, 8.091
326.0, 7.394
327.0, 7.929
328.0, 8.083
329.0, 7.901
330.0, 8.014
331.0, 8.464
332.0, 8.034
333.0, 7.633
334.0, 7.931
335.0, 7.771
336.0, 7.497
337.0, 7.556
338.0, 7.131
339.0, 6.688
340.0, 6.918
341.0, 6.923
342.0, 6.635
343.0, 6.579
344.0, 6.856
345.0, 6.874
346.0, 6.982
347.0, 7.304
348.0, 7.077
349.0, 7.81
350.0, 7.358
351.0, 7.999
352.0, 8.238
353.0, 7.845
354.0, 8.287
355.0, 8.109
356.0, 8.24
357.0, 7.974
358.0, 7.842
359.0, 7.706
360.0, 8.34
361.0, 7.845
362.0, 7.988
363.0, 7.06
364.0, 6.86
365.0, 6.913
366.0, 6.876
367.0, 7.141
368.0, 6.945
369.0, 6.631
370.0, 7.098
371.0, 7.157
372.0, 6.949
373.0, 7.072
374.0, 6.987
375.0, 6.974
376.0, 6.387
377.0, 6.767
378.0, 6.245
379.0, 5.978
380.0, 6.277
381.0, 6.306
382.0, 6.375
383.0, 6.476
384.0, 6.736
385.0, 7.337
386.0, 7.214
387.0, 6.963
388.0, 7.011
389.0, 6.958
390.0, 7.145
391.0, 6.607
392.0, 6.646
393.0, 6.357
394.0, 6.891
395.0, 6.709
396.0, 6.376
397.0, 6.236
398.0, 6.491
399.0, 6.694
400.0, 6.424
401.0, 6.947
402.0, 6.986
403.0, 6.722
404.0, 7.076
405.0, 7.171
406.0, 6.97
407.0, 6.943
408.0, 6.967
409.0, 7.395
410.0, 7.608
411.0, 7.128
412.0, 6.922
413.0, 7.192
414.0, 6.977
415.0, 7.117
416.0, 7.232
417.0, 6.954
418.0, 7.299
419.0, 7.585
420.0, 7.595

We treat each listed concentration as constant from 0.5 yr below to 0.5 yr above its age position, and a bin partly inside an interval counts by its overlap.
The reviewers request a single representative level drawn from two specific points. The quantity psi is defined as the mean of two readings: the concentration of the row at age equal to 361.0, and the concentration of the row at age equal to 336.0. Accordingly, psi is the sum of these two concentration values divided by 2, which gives 7.7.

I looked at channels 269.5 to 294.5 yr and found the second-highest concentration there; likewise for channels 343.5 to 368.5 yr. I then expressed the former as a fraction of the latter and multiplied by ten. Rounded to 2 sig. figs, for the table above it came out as 9.2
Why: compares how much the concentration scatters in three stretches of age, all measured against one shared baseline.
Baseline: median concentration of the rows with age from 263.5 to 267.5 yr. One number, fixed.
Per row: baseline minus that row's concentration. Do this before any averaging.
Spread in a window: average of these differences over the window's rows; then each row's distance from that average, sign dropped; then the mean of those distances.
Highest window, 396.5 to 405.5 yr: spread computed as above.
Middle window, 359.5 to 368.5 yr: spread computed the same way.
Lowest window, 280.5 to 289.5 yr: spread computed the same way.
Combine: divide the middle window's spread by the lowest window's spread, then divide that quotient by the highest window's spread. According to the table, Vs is 8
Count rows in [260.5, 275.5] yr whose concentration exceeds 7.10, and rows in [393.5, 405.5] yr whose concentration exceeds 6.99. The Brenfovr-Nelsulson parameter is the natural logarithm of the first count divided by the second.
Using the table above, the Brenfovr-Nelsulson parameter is 1.7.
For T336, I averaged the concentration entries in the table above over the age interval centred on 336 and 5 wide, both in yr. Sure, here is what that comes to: 7.58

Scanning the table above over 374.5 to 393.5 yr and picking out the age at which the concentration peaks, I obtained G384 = 385.0 yr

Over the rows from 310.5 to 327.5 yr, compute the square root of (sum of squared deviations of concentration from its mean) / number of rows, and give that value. 0.37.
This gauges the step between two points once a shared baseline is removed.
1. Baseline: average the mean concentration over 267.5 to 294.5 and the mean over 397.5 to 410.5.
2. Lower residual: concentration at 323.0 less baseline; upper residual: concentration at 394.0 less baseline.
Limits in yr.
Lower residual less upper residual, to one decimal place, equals 1.6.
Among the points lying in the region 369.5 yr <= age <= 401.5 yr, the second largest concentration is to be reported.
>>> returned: 7.214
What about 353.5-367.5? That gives 8.287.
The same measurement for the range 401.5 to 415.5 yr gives 7.395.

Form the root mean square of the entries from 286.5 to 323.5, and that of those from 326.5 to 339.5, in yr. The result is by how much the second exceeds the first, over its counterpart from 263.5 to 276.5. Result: 0.08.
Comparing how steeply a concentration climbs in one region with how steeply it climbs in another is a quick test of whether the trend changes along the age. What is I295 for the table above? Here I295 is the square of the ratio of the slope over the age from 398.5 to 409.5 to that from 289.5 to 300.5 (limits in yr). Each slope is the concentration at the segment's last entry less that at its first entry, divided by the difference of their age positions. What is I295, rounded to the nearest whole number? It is 34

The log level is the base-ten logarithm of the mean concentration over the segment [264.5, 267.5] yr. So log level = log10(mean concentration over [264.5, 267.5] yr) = 0.871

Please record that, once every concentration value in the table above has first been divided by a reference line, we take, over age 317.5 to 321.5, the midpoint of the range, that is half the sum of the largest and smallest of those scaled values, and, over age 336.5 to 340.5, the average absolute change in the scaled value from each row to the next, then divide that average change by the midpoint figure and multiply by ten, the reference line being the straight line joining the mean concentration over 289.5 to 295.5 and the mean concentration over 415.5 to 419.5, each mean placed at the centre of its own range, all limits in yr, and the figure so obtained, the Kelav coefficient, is 0.45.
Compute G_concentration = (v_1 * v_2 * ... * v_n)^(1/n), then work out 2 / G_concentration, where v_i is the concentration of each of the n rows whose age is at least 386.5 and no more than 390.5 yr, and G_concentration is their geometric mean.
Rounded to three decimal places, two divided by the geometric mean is 0.285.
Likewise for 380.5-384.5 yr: 0.309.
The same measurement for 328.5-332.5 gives 0.247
